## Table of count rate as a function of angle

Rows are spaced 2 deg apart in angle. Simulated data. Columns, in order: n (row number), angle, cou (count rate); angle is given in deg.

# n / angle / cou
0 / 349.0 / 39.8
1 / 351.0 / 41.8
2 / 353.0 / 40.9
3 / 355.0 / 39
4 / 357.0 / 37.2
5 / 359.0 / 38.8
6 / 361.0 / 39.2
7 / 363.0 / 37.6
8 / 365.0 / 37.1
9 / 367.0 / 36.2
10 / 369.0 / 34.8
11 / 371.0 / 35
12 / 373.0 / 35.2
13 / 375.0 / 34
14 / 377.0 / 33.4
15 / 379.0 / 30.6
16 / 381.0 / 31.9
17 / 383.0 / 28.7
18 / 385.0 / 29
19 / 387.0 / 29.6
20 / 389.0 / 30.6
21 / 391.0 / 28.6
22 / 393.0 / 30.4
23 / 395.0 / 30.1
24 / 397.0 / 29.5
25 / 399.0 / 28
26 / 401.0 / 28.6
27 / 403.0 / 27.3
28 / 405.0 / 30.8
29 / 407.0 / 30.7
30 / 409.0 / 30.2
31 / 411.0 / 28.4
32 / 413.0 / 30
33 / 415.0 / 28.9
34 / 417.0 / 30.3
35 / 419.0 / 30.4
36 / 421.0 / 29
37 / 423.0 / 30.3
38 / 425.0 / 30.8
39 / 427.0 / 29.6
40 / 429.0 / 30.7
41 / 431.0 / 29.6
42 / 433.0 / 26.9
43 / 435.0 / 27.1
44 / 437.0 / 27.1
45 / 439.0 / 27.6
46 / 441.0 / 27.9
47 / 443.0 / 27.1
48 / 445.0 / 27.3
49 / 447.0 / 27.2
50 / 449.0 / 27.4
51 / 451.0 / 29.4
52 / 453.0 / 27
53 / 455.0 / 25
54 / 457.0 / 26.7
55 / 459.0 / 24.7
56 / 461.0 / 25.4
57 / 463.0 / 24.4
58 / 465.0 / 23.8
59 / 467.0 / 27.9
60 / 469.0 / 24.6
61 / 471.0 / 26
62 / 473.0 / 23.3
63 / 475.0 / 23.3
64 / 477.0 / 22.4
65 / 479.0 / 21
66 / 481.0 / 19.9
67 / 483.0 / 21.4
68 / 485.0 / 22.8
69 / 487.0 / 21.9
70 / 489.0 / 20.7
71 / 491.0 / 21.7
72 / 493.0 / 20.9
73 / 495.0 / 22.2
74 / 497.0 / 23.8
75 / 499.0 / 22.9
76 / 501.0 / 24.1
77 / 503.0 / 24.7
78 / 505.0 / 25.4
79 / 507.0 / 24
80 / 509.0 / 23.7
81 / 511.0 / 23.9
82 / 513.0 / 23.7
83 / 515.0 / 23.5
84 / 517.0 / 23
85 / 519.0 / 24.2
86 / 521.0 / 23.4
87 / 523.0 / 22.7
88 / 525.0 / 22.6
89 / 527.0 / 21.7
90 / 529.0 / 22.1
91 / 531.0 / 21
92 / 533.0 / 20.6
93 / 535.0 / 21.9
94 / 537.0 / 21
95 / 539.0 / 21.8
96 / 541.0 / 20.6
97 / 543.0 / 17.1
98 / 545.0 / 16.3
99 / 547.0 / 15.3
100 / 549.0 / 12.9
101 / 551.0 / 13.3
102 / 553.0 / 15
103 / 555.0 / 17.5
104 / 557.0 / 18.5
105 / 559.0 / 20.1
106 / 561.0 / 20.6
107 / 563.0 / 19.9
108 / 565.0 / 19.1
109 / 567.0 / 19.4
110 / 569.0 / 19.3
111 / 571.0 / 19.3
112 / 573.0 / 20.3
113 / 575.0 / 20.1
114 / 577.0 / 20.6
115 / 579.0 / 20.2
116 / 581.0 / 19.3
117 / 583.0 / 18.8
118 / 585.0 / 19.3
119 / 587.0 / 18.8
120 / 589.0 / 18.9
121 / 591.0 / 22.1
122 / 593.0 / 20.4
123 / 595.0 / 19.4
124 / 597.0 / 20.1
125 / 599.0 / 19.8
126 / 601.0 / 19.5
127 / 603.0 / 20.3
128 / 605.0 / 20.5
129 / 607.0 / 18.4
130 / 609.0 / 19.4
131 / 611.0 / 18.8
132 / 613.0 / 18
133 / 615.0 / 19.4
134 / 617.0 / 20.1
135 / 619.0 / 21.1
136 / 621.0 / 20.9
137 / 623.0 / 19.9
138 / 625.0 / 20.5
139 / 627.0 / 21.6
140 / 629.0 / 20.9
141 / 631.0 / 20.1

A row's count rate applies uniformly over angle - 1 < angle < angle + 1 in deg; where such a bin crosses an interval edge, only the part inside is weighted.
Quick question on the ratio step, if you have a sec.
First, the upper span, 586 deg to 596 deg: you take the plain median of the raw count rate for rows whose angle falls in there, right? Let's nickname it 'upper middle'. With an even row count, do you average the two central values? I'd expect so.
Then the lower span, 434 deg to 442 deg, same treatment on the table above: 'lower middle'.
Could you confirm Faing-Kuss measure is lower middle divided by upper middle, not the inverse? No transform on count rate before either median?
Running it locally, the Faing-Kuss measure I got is 1.41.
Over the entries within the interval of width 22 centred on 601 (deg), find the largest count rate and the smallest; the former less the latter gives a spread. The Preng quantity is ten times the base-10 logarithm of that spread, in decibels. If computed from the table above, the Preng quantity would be 5.7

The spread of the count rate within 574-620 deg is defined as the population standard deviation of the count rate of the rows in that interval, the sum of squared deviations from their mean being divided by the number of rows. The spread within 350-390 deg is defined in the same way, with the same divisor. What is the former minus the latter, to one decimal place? -3.0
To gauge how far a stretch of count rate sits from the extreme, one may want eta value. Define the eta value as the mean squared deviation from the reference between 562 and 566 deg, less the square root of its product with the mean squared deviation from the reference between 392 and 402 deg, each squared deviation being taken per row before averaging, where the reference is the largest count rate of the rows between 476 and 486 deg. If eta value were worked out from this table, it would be -11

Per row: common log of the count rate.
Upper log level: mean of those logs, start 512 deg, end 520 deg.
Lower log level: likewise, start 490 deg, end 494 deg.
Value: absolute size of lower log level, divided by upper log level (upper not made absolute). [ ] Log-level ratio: 0.97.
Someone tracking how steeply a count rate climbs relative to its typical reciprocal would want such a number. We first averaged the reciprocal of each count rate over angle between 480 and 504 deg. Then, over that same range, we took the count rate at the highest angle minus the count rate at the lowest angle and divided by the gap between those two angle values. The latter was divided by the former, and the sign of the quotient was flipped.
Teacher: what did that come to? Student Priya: -4.8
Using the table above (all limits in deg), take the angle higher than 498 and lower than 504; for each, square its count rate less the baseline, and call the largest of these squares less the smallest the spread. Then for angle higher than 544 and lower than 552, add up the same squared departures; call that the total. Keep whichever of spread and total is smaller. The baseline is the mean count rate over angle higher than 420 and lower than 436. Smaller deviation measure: 20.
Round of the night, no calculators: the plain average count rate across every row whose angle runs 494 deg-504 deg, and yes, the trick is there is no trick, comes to 23.5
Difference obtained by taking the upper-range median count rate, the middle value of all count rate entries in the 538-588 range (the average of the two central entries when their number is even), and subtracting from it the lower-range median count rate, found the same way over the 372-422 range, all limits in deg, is -11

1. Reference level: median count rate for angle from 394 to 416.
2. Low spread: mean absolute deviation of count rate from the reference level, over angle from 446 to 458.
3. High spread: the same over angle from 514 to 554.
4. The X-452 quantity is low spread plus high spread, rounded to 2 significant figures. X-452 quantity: 12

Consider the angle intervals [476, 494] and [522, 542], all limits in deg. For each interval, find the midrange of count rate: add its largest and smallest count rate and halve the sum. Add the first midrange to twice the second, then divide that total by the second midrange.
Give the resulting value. 2.99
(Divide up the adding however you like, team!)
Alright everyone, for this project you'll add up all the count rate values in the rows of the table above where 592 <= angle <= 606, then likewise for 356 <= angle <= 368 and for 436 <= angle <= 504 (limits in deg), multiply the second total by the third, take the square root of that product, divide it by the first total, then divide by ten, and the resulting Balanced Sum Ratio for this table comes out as 0.31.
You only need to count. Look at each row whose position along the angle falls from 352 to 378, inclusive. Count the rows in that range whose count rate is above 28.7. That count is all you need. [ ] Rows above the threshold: 13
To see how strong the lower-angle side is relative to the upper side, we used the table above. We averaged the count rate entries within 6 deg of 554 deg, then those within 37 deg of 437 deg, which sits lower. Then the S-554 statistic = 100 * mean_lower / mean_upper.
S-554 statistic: 172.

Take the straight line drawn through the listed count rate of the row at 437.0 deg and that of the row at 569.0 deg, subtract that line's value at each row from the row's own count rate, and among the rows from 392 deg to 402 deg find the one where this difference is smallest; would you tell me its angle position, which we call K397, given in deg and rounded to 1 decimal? 399.0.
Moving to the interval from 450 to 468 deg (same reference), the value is 465.0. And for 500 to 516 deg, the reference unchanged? 501.0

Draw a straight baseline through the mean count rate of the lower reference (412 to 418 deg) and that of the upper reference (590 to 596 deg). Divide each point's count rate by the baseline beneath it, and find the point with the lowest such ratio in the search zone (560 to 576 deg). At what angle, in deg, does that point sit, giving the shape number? 565.0 deg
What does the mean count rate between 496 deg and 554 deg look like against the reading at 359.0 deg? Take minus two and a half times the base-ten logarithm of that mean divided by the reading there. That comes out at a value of 0.65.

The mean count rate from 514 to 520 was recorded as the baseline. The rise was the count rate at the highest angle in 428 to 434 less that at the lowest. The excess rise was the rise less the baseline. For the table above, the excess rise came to -27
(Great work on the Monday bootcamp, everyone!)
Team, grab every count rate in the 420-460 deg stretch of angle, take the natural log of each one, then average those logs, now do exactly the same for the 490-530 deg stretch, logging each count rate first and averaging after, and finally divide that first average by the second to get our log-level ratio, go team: 1.06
